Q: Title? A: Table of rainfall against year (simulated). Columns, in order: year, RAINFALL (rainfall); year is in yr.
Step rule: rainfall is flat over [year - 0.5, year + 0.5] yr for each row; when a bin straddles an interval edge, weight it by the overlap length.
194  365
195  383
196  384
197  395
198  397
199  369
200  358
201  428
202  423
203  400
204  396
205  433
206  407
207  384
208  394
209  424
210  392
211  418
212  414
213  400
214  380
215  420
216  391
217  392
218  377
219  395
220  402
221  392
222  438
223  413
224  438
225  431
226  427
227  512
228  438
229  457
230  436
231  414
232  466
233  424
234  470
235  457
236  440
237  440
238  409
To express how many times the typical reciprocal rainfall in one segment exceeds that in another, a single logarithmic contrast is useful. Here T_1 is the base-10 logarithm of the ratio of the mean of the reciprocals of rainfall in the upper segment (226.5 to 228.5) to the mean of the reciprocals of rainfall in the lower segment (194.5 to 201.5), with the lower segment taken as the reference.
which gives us -0.087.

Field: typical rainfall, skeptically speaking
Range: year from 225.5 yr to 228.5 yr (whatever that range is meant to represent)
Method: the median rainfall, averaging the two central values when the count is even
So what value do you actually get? 438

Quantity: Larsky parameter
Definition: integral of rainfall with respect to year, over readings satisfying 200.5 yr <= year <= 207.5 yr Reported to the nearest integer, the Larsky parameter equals 2871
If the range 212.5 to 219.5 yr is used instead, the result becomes 2755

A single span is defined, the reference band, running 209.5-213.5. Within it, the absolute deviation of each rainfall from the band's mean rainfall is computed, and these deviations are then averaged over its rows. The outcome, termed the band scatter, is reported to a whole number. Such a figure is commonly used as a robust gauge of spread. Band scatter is 10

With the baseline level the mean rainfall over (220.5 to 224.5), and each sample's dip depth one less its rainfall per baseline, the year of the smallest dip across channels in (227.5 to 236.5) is 234 yr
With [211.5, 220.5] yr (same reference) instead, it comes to 215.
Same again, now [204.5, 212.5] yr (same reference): 205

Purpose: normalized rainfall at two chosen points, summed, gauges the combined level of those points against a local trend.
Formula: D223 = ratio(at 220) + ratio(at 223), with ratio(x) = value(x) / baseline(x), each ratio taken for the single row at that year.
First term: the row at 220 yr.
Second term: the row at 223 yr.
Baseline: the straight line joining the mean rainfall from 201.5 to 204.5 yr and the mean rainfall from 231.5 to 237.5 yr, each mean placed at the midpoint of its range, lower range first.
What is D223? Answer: 1.89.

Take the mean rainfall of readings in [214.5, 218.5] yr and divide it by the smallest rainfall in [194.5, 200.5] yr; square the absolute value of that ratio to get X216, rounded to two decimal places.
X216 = 1.22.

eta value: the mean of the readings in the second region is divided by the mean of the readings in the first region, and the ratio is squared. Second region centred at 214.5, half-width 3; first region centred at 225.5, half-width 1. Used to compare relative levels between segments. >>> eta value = 0.87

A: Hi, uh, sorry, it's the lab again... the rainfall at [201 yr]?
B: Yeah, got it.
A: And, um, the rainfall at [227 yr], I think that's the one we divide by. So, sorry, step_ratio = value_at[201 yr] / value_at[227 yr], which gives 0.84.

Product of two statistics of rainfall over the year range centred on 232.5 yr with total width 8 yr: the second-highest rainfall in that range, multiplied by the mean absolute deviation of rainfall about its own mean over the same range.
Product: 7922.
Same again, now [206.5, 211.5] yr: 6220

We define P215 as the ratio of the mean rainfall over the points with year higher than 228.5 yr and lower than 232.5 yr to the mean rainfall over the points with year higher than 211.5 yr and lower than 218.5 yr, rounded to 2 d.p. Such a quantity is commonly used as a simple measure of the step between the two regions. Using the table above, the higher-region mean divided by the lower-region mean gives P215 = 1.12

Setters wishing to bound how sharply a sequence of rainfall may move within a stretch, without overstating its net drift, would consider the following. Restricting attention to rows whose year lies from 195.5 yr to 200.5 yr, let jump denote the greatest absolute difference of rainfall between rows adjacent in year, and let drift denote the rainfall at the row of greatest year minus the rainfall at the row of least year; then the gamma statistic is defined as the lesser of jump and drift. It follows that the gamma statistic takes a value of -26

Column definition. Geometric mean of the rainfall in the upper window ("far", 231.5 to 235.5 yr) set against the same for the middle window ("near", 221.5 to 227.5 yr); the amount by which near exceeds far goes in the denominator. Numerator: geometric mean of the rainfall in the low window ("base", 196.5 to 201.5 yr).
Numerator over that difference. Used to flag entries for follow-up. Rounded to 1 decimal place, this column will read -33.0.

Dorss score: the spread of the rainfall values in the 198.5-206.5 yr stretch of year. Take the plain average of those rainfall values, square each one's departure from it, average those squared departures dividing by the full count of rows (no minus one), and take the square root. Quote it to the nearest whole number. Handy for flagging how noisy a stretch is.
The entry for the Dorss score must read 25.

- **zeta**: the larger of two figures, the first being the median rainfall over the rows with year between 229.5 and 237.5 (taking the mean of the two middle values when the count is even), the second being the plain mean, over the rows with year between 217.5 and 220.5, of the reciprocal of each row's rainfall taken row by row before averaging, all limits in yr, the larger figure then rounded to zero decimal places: 440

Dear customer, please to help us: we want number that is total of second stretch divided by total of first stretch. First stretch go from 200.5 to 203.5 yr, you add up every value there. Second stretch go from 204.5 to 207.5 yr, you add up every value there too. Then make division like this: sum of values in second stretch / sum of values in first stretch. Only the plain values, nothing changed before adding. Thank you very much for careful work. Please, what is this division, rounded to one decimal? 1.0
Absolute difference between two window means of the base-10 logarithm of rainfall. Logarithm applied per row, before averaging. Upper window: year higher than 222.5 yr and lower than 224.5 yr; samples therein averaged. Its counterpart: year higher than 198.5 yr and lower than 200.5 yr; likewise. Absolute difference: 0.068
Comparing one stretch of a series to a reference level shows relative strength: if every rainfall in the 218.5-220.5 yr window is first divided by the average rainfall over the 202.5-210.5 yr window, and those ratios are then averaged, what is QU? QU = 0.99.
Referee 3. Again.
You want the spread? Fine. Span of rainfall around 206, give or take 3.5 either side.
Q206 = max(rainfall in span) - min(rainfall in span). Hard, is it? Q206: 49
